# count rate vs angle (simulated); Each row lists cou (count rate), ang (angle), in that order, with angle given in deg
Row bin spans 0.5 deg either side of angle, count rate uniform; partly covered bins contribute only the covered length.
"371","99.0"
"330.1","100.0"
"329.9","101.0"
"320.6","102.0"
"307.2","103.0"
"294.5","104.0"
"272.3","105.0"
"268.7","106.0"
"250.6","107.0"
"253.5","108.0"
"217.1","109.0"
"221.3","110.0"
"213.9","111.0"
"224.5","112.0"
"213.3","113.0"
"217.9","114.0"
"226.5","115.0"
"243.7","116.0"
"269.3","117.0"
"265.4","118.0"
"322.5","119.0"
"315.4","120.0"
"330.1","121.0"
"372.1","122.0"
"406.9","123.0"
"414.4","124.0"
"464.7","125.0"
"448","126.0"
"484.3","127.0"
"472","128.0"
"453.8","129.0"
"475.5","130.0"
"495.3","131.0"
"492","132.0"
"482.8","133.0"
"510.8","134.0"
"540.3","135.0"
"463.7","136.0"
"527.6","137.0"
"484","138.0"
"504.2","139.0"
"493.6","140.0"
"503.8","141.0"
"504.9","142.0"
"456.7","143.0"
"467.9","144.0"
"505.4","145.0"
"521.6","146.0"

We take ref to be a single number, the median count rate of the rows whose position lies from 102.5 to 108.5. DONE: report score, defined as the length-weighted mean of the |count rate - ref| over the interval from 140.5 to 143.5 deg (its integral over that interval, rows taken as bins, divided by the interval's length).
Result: 218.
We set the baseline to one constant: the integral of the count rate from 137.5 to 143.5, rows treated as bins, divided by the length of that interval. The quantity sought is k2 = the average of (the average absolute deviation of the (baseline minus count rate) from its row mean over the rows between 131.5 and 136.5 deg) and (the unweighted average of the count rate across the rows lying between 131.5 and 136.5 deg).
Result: 260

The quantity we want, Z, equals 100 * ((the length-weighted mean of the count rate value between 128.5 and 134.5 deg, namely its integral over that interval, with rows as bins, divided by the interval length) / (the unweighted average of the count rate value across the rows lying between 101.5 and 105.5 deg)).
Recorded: 162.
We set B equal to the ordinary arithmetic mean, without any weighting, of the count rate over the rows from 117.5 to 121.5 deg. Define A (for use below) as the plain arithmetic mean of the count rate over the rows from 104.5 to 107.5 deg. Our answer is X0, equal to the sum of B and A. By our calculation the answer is 572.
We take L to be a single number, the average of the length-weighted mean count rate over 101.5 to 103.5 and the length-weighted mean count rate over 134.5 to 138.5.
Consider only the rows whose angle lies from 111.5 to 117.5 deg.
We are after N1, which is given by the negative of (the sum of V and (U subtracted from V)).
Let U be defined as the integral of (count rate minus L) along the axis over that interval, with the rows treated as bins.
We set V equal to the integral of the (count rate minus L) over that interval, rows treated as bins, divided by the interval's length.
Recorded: -705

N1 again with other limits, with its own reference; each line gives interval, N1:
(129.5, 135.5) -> 362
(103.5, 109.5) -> -598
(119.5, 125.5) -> -100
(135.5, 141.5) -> 349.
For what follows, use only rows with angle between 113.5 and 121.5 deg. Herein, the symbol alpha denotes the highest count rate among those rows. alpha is 330.1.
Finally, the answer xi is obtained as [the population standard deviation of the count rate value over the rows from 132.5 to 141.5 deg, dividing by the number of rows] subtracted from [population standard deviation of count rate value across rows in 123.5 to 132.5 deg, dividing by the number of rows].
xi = 2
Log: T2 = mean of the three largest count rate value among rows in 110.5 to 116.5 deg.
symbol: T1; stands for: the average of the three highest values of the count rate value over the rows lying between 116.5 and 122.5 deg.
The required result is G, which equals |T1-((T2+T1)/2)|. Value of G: 55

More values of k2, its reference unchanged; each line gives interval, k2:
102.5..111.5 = 141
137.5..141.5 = 252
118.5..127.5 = 225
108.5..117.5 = 120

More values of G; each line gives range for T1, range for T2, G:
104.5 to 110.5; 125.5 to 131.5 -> 110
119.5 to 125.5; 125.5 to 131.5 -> 28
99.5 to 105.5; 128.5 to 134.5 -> 86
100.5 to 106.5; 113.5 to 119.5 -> 17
